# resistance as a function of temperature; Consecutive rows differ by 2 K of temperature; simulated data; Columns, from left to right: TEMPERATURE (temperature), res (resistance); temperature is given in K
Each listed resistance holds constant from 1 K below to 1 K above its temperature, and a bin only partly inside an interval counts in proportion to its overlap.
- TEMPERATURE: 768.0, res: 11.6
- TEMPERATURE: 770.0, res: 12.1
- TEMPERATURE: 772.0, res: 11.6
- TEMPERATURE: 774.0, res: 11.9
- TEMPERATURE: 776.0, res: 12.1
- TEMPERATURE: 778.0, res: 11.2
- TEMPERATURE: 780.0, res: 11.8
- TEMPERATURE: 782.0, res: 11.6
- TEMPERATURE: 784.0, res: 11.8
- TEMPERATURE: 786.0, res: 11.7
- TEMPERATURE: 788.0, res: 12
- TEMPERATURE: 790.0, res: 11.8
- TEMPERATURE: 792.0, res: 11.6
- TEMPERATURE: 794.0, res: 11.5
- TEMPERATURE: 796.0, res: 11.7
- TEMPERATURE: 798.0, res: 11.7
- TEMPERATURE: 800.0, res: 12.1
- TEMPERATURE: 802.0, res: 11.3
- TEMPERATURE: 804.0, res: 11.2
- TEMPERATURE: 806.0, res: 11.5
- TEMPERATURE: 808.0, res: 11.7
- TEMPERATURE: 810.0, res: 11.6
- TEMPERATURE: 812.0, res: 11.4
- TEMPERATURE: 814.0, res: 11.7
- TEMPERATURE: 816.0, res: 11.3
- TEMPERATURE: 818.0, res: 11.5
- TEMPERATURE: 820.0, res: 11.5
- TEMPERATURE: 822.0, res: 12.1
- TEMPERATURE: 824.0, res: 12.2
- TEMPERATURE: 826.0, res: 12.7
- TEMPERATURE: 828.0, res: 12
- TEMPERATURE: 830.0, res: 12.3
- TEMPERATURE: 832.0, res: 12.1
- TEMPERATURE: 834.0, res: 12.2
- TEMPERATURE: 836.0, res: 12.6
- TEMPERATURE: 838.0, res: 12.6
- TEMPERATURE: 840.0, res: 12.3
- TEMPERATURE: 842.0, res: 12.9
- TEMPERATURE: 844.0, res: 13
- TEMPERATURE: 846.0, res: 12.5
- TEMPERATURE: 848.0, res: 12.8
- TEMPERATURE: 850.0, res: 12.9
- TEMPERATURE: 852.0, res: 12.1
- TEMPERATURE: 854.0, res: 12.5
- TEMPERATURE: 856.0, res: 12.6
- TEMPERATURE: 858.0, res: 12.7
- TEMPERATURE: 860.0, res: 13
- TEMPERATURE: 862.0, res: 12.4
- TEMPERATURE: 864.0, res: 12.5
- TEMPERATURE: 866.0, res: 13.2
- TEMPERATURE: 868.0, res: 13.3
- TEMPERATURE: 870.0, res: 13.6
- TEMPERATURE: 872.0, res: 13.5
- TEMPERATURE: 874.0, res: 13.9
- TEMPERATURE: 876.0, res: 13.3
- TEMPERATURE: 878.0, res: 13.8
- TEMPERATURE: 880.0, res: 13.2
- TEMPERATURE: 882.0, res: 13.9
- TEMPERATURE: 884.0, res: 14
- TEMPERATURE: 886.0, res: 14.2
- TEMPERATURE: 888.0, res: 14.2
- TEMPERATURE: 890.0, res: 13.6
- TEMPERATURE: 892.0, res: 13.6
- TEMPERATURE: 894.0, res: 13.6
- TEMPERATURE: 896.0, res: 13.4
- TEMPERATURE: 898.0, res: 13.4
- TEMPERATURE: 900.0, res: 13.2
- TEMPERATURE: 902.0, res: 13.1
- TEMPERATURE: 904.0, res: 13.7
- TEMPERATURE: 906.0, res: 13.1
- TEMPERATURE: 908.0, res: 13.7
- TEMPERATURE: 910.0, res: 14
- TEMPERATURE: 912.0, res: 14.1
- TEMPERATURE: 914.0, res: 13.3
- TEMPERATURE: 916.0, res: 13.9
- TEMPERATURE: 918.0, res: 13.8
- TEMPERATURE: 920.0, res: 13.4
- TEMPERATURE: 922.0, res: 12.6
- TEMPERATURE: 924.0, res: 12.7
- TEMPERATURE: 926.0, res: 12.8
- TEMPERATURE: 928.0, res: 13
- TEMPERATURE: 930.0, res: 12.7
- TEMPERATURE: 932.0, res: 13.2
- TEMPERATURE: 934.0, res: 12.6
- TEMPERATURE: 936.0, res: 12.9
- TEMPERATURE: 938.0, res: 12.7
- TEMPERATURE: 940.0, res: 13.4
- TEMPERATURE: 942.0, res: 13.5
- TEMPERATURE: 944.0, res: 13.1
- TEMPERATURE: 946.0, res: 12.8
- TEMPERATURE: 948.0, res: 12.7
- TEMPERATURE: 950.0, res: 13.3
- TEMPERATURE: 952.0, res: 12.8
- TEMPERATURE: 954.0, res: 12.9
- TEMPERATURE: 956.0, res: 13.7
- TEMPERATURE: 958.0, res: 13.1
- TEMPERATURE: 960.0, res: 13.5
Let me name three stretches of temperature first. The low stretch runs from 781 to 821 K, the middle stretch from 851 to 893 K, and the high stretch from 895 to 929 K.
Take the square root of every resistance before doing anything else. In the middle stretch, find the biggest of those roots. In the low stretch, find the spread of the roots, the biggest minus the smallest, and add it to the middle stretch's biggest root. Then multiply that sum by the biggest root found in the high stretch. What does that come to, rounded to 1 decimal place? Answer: 14.6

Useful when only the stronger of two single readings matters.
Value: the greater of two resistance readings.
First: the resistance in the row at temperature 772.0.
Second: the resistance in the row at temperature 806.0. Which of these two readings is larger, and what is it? 11.6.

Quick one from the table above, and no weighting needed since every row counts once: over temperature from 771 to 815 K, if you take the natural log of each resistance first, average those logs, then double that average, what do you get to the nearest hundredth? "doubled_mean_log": 4.91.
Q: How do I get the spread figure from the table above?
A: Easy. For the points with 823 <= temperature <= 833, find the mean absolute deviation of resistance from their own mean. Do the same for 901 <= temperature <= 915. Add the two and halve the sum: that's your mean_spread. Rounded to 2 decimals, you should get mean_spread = 0.27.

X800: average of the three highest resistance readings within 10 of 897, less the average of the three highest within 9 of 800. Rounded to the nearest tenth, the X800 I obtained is 2.0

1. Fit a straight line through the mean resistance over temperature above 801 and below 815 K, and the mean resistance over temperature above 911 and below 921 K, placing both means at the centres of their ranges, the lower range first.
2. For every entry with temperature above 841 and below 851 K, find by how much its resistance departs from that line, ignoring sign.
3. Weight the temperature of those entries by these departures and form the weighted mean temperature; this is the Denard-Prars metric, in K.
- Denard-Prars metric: 845.6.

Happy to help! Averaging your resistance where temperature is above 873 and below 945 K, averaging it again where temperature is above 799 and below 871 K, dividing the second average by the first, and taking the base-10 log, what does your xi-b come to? -0.038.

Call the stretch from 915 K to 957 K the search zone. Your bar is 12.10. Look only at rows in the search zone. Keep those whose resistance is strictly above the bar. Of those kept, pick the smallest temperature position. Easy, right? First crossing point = 916.0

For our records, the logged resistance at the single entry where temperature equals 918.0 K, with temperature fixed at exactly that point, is 13.8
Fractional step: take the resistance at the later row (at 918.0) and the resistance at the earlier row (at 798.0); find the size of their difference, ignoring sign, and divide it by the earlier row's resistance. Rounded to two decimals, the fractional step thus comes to 0.18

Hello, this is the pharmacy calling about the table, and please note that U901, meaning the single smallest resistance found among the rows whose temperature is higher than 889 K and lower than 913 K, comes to 13.1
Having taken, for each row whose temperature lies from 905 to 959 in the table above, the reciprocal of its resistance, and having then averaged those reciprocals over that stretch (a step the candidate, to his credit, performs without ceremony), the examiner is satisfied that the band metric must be 0.076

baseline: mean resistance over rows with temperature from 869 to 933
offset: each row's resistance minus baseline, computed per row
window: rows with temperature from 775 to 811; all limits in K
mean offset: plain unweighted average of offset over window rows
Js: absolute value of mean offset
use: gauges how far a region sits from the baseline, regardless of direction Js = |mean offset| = 1.8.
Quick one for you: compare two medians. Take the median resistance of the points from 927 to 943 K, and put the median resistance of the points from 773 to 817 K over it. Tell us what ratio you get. 0.903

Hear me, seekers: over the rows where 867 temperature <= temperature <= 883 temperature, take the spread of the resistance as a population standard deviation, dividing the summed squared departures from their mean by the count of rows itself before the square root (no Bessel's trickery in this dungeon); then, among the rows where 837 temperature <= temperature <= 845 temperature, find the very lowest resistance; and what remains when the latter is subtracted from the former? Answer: -12.0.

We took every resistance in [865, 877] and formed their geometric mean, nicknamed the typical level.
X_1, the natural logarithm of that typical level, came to 2.60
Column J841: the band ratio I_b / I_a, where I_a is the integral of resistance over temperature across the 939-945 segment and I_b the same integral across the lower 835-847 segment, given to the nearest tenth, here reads 1.9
